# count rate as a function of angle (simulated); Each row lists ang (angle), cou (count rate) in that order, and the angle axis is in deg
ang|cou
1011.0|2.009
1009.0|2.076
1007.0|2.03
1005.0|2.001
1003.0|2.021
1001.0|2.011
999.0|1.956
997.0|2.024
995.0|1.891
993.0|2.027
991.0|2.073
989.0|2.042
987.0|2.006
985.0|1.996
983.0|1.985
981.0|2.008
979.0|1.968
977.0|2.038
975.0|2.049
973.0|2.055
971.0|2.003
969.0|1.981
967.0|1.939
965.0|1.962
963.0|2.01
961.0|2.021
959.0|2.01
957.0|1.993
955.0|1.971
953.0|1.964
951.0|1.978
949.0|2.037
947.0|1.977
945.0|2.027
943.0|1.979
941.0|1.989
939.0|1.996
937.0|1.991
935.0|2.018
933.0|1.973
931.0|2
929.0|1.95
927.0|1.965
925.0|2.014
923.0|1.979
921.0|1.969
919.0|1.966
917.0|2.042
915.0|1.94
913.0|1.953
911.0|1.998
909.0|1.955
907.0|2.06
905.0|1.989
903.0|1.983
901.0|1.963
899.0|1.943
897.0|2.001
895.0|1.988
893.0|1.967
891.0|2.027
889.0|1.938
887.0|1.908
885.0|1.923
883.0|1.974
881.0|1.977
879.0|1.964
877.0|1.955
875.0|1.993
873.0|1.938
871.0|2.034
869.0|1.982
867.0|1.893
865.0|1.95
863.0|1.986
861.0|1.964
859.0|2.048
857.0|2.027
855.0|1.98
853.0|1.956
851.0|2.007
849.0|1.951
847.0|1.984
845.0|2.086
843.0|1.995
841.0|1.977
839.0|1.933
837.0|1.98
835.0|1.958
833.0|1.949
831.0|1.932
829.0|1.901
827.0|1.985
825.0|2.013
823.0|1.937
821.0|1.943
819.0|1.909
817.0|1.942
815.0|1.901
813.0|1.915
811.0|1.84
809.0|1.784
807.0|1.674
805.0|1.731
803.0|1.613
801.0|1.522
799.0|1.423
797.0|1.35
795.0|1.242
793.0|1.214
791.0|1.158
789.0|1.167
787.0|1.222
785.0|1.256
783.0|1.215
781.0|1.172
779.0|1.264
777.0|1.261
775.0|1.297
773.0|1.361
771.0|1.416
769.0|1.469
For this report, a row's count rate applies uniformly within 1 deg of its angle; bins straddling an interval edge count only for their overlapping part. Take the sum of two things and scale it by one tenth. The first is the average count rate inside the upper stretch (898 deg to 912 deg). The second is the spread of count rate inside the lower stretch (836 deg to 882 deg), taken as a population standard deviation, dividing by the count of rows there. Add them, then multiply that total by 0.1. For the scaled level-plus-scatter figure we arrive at 0.202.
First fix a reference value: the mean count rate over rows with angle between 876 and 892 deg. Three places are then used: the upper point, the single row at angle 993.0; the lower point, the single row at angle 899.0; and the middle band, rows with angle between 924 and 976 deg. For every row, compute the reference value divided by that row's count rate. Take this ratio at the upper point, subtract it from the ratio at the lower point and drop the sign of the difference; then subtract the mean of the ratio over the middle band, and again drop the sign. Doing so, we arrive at 0.94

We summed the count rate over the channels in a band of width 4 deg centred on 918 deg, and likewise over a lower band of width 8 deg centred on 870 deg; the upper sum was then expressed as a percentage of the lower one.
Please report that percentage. 51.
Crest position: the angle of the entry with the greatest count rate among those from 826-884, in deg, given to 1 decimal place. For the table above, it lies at 845.0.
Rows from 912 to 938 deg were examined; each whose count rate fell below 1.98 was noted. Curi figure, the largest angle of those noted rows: 933.0 deg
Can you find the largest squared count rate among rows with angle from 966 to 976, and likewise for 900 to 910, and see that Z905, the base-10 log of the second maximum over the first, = 0.00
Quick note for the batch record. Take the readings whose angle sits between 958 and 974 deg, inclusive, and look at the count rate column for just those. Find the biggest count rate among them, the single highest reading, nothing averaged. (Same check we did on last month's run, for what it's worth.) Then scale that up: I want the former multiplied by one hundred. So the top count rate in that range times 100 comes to 205.5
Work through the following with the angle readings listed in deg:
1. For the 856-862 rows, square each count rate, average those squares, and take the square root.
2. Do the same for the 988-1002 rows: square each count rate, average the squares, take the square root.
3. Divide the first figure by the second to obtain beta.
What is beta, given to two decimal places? 1.00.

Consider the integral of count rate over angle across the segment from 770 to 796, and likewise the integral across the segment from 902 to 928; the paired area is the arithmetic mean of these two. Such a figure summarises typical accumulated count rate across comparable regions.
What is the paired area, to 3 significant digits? 42.1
